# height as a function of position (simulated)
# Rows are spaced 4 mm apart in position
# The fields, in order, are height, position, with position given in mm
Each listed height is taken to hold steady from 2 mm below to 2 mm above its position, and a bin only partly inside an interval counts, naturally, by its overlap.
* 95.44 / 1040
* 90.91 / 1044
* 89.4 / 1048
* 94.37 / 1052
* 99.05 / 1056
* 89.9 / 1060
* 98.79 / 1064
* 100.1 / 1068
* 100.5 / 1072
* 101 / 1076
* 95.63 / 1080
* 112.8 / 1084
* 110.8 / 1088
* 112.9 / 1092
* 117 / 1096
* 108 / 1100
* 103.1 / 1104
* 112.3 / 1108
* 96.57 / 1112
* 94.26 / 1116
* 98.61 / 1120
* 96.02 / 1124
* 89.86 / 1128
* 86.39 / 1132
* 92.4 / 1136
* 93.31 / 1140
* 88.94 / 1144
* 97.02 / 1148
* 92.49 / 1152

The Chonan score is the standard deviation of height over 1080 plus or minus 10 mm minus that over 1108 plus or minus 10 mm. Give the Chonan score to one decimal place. -0.2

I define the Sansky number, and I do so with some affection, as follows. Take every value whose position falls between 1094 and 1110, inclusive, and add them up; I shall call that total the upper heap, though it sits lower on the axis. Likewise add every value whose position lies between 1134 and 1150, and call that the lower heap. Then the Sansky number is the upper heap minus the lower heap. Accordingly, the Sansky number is 69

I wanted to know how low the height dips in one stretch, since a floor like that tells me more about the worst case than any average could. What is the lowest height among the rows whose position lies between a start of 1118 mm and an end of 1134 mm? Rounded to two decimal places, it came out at 86.39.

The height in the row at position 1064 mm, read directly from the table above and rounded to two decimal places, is 98.79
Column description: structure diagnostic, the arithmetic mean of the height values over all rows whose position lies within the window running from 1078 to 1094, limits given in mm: 108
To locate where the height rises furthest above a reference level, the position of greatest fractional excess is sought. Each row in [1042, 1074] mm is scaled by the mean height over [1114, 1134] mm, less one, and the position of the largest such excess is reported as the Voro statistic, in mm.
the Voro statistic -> 1072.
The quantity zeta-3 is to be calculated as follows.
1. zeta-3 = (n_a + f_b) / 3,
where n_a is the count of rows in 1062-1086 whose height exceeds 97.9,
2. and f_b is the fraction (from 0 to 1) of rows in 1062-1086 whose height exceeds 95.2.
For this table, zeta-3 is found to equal 2.0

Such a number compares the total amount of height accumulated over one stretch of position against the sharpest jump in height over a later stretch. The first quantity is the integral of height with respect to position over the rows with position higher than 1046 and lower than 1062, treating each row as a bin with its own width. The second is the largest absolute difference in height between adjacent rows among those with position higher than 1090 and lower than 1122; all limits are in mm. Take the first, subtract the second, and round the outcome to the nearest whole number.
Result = 1475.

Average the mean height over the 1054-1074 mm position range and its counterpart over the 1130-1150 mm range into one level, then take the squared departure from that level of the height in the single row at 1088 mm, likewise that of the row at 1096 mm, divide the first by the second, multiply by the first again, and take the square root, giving 12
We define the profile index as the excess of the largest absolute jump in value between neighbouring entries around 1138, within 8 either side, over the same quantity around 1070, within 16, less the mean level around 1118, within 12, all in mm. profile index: -109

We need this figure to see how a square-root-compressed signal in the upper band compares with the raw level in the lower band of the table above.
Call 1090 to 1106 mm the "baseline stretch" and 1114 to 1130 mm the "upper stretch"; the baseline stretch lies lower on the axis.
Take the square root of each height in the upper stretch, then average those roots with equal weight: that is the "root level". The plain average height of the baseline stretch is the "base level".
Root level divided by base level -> 0.088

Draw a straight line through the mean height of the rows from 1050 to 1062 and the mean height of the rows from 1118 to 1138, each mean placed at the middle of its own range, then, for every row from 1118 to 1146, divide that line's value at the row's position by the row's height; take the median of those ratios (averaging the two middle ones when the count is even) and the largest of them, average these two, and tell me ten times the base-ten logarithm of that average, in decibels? 0.15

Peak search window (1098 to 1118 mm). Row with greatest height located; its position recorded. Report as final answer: 1108 mm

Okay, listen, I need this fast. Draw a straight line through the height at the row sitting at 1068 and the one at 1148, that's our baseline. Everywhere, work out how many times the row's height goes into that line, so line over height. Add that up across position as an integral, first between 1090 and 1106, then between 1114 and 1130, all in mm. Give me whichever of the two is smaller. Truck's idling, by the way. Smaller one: 14.4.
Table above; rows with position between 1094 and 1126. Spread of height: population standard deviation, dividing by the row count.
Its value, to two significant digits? 7.8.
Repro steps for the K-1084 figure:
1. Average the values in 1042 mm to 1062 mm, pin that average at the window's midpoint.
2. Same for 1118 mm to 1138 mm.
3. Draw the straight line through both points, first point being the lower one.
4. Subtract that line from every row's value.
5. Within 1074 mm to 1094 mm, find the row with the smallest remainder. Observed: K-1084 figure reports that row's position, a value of 1080 mm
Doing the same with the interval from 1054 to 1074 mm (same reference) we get 1060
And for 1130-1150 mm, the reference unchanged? 1132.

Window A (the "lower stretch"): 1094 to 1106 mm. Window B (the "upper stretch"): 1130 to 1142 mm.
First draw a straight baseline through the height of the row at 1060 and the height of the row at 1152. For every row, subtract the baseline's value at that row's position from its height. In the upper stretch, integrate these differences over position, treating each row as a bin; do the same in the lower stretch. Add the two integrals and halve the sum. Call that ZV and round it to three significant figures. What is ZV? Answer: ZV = 102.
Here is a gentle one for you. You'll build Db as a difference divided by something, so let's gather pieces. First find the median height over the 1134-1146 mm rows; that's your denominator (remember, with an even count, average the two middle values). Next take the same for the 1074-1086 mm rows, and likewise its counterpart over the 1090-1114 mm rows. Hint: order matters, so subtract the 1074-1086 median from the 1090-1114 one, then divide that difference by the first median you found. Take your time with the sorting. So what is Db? 0.10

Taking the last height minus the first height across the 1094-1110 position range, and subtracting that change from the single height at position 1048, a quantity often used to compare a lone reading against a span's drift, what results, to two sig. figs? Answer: 94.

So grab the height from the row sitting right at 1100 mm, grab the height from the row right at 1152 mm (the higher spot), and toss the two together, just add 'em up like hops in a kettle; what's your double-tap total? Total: 200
